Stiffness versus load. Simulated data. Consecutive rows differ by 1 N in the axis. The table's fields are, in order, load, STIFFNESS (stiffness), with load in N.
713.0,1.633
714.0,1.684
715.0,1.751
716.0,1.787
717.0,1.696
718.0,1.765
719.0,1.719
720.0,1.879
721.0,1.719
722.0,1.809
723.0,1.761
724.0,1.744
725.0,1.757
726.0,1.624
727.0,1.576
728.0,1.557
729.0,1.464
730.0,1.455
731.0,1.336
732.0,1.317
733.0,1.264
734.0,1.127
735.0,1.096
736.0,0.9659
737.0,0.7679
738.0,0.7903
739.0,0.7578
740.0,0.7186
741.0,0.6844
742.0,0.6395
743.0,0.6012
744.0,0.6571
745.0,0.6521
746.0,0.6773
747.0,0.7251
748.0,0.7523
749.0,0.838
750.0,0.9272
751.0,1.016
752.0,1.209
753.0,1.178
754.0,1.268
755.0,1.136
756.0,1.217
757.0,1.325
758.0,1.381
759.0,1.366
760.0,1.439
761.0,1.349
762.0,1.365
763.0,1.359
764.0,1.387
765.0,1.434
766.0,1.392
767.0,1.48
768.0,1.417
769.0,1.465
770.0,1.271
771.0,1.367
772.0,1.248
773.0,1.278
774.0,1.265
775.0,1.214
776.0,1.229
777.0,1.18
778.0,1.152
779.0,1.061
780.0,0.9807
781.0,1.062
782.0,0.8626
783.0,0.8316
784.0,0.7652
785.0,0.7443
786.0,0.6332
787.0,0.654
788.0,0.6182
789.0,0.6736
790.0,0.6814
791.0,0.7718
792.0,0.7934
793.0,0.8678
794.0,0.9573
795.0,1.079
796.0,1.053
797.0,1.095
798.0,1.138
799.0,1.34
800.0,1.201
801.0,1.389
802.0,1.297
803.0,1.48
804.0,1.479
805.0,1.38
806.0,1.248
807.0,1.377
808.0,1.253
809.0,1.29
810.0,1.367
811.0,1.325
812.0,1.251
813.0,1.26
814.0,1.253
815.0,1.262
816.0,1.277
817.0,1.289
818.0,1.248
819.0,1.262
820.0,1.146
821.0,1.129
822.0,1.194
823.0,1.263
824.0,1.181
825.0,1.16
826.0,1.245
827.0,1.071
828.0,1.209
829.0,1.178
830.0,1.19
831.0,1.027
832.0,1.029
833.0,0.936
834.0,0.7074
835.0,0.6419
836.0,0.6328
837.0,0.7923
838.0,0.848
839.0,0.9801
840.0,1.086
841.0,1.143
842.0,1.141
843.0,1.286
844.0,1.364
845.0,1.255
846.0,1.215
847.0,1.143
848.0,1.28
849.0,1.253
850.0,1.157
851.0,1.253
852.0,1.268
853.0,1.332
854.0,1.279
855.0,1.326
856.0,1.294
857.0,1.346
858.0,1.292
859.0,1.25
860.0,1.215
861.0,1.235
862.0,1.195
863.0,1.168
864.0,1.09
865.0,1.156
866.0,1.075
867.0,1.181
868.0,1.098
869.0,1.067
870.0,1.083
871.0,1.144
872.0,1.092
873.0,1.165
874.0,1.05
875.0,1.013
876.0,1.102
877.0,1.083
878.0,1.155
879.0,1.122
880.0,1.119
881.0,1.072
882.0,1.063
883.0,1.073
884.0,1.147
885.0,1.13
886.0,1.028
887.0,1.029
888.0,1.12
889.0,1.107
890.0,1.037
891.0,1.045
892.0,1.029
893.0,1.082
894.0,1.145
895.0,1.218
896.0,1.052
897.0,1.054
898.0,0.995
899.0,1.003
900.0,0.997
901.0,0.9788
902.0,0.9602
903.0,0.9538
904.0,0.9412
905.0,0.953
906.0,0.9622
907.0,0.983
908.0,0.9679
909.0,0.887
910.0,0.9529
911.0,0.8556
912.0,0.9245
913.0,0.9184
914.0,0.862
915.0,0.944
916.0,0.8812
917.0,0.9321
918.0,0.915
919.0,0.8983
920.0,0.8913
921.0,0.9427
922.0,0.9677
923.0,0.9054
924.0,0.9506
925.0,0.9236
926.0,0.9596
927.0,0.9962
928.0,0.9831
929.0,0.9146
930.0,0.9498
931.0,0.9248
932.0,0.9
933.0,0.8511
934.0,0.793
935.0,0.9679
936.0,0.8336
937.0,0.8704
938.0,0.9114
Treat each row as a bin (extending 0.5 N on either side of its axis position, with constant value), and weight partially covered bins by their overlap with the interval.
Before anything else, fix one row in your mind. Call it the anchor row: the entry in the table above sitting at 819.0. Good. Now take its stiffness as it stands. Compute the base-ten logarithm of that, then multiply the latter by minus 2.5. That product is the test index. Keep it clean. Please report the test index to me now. -0.25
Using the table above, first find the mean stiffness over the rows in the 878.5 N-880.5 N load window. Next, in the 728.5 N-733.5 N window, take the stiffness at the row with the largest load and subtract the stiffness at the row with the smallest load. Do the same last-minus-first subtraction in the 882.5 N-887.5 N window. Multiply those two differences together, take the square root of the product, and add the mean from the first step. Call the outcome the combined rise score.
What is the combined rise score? 1.21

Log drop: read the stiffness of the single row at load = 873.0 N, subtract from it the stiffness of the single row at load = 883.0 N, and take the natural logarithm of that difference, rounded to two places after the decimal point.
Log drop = -2.39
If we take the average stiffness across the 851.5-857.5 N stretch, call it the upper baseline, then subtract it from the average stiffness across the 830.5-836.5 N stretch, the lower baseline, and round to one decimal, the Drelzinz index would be -0.5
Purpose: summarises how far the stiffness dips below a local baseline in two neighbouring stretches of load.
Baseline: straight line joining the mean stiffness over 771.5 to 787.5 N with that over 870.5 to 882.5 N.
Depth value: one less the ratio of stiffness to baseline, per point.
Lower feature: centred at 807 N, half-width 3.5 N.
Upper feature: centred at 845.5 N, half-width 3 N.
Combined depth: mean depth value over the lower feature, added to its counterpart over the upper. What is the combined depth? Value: -0.47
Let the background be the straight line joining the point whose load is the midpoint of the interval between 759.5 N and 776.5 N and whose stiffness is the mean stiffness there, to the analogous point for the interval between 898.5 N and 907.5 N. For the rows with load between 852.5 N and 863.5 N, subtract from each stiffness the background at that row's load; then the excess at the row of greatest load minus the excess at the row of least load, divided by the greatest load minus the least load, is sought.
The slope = -0.014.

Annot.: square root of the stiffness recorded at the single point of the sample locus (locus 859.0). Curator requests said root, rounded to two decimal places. 1.12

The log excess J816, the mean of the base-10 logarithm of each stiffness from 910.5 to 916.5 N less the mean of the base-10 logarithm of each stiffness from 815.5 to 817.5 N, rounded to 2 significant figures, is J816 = -0.16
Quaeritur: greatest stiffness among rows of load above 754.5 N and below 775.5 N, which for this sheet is 1.48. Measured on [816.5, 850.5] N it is 1.364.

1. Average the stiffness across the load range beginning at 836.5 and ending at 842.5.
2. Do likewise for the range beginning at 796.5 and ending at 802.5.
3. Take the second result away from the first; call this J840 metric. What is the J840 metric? -0.24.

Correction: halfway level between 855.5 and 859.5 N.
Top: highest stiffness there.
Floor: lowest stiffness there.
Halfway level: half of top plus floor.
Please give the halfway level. 1.30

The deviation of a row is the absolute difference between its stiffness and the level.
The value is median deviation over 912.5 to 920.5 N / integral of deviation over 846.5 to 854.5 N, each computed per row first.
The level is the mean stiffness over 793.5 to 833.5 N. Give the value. 0.65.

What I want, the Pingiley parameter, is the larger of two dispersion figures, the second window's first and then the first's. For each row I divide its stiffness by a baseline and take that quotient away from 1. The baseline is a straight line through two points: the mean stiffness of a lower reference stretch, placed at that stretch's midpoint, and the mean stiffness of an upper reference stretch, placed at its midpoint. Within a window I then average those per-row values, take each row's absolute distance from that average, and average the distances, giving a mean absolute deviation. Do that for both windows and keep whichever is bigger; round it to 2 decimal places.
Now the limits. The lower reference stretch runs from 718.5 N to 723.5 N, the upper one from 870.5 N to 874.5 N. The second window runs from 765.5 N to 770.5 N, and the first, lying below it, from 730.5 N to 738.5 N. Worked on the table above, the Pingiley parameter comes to 0.10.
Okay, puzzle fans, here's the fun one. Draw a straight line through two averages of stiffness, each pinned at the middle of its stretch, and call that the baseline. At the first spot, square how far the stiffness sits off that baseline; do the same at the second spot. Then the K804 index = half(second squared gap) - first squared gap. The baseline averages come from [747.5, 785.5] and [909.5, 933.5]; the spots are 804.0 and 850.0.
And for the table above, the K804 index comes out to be -0.12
